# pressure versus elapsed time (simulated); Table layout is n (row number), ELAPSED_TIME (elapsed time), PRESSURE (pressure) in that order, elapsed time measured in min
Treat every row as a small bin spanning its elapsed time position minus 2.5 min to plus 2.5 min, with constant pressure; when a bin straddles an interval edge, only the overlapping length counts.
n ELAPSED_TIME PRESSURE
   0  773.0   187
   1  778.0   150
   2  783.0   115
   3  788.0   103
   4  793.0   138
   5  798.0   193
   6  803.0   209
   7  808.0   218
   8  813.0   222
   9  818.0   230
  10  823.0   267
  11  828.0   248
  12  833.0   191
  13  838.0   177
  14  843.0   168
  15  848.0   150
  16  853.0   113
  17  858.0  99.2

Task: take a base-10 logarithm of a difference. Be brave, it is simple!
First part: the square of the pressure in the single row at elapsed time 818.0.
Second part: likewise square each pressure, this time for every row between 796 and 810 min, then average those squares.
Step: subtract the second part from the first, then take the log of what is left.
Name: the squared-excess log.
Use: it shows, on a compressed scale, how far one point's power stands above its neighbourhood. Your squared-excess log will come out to 4.00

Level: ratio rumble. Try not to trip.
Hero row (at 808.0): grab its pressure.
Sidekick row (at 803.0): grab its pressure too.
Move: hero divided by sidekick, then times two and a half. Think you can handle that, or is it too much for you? 2.6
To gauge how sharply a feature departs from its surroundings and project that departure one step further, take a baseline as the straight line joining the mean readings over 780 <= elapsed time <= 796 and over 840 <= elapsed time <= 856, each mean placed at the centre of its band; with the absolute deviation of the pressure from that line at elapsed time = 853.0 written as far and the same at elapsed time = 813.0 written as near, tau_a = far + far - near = -27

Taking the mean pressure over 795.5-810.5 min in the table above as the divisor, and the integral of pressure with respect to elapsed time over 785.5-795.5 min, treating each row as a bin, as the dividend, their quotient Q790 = 5.8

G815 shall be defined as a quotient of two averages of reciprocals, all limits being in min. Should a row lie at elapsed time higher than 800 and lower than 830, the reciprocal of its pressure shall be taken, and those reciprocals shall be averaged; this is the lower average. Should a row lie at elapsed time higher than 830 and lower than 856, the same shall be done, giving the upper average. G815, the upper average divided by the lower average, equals 1.49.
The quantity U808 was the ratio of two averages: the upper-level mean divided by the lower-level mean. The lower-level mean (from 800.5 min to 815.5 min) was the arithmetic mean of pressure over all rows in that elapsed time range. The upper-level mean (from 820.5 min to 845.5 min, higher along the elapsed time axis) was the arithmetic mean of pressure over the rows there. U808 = 1.0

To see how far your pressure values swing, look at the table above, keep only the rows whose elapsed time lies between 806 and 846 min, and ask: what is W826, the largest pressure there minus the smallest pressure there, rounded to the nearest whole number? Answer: 99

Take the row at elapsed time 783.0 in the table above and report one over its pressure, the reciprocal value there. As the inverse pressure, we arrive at 0.0087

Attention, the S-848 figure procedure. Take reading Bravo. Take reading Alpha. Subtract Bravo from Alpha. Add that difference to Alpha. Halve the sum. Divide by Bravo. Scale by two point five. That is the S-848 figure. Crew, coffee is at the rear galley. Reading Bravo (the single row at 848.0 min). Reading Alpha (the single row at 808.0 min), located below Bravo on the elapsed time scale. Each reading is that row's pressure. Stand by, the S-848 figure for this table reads 2.4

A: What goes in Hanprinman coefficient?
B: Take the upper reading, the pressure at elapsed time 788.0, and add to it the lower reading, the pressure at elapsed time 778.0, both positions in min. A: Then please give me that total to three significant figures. 253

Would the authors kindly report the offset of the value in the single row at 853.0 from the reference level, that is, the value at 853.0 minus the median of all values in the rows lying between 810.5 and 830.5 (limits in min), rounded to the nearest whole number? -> -126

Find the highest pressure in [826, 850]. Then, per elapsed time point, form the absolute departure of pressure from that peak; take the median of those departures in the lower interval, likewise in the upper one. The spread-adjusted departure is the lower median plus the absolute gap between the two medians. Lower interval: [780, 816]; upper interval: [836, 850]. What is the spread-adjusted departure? 80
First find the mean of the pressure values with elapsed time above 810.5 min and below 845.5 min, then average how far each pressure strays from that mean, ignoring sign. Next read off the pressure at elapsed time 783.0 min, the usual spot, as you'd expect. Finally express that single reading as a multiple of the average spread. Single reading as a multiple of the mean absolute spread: 3.7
